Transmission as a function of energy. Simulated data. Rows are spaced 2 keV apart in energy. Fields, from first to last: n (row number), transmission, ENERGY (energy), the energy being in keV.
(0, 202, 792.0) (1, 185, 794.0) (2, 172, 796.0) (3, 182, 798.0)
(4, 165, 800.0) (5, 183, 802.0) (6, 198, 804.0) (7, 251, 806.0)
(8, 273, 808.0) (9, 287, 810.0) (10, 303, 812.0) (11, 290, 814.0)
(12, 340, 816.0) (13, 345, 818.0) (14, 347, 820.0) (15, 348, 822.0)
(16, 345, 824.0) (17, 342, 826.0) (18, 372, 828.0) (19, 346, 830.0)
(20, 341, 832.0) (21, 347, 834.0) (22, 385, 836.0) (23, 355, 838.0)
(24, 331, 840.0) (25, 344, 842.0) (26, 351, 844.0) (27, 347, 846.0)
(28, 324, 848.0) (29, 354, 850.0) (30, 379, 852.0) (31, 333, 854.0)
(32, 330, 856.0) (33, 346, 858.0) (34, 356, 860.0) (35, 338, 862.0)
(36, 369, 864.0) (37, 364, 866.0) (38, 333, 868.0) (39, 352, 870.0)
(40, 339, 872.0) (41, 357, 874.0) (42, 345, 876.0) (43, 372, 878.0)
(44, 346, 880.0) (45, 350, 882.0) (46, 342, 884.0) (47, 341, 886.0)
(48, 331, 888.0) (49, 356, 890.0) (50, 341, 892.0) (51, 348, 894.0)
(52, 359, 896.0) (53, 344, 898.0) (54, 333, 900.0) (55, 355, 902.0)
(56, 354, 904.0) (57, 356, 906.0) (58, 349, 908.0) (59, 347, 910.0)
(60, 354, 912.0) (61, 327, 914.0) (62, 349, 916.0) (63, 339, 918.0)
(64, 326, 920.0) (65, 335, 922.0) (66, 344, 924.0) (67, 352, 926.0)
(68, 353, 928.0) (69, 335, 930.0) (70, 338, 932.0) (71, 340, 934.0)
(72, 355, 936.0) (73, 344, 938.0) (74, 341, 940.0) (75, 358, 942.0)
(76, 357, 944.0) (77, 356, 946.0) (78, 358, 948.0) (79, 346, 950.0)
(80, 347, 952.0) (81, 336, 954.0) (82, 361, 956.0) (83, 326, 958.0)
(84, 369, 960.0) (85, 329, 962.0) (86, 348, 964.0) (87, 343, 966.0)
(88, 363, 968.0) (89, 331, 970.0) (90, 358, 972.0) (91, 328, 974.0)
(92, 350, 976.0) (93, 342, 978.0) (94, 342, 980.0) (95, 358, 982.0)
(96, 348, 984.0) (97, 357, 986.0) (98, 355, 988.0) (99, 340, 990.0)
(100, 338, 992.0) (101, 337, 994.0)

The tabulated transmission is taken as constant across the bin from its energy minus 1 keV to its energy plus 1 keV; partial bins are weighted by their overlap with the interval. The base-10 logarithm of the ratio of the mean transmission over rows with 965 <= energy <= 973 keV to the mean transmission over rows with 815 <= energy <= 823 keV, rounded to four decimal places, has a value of 0.0047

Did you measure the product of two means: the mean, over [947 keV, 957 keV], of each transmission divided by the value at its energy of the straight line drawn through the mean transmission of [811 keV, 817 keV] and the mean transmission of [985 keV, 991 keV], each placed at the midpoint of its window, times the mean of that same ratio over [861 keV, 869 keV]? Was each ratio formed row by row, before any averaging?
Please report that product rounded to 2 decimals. 1.11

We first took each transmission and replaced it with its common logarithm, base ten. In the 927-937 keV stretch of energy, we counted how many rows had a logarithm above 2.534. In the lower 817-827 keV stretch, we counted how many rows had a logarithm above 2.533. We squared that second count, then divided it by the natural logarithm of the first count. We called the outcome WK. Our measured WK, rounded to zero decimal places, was 36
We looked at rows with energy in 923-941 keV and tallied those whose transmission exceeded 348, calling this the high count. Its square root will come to 1.7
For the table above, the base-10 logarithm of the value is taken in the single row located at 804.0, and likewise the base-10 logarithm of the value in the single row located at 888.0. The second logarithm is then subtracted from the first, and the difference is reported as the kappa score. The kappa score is -0.223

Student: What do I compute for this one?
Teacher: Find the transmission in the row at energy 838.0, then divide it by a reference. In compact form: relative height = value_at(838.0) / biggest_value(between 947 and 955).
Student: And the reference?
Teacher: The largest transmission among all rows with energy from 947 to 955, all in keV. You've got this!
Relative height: 0.99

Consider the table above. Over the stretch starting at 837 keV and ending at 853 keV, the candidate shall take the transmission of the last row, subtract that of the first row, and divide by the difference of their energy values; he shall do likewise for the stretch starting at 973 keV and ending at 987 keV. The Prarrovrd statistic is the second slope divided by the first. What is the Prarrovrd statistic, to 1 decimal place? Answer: 1.4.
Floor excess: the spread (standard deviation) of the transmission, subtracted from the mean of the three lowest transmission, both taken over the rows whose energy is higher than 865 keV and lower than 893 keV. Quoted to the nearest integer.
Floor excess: 323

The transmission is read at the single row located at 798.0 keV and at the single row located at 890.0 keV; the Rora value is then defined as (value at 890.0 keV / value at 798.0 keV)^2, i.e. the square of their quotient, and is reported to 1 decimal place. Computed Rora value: 3.8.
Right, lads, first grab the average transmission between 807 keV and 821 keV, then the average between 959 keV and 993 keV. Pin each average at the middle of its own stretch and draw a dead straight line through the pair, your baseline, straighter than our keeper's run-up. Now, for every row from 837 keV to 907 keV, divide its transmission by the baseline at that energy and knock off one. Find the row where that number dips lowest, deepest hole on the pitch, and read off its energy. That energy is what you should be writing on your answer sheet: 900.0 keV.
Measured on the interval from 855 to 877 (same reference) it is 856.0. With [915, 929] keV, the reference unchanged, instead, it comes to 920.0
